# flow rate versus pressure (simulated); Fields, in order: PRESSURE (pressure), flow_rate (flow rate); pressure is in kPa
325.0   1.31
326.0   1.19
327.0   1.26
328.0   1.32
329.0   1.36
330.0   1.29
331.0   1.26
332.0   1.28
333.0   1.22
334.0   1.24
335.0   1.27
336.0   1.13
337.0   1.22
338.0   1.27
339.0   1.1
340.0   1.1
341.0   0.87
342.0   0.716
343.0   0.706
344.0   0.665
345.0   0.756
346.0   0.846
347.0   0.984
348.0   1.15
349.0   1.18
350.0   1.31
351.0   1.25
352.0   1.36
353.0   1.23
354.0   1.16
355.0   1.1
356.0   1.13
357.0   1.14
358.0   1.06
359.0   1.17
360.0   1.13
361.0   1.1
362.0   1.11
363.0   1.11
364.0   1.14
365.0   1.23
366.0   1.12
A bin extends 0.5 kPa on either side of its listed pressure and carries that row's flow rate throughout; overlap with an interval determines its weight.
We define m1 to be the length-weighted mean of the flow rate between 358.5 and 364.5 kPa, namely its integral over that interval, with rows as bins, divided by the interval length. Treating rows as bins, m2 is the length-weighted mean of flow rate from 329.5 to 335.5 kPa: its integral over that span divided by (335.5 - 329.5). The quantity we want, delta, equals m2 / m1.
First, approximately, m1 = 1.13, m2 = 1.260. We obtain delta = 1.12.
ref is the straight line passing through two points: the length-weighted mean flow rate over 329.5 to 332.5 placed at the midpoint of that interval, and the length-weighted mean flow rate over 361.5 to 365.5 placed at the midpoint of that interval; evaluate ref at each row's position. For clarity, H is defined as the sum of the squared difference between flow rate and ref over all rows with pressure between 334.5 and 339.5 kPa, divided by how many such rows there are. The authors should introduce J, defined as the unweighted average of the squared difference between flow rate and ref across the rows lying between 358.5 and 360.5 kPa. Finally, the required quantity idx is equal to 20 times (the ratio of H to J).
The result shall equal 307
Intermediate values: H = 0.0077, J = 0.001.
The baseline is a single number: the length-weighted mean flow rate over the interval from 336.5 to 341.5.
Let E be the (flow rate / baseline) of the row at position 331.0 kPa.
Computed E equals 1.13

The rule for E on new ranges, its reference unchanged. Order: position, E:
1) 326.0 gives 1.07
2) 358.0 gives 0.95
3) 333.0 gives 1.10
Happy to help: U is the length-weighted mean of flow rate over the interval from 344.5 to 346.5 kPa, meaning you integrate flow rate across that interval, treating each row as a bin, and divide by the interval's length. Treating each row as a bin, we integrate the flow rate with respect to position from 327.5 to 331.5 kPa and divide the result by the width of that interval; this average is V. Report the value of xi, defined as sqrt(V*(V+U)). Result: 1.66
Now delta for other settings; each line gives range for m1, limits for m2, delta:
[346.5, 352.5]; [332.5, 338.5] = 1.02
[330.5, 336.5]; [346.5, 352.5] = 0.98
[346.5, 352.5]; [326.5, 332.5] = 1.07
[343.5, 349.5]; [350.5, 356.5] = 1.30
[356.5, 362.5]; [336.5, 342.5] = 0.94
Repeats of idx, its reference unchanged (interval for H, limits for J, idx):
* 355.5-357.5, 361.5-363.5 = 19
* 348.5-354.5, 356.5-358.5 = 23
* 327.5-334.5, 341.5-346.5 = 0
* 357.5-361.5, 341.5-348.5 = 0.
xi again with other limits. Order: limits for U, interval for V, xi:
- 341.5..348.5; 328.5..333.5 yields 1.65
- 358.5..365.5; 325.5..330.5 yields 1.76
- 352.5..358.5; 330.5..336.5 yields 1.71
